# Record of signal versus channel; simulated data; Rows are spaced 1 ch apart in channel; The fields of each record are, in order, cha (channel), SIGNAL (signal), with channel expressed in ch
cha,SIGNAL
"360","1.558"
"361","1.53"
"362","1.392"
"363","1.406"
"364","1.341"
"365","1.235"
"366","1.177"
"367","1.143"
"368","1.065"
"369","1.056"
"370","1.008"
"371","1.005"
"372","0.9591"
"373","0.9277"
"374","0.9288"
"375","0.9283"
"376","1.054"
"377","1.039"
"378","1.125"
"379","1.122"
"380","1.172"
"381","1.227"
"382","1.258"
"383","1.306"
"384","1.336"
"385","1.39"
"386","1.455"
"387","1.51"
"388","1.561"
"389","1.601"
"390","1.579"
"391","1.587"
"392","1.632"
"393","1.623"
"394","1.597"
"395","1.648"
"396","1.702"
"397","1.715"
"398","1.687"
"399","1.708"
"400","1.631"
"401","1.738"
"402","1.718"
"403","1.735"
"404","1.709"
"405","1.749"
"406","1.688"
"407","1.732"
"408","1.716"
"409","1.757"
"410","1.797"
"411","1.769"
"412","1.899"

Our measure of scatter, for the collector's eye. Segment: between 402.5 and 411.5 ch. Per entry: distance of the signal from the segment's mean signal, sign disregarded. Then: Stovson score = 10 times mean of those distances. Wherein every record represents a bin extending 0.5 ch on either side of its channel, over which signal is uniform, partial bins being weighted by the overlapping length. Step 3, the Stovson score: 0.26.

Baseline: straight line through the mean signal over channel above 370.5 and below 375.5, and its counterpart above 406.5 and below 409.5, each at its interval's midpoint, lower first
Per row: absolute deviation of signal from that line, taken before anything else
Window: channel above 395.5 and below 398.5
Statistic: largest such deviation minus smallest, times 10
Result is 0.60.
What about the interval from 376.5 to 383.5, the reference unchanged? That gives 1.31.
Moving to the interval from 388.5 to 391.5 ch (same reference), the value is 0.59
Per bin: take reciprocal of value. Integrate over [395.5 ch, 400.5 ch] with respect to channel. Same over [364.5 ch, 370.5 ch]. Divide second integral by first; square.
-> 3.3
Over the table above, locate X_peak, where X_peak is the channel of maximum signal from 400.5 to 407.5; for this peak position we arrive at 405 ch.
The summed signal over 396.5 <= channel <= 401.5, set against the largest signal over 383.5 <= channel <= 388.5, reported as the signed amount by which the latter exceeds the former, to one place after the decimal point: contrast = -6.9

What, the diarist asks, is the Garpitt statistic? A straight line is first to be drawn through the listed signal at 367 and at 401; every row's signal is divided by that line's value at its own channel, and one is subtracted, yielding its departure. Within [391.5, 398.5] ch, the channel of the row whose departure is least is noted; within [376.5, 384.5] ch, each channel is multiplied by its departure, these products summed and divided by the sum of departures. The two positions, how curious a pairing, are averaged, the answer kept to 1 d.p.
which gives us 386.9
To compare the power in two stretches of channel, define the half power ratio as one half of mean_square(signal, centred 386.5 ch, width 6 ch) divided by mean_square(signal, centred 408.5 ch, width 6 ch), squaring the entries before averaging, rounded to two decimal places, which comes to 0.36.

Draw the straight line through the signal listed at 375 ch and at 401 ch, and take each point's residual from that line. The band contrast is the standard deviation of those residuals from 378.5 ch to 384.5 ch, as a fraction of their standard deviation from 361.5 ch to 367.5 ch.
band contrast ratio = 0.14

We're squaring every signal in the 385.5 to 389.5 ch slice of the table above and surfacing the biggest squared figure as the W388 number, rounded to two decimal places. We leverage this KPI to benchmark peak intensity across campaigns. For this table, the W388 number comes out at 2.56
